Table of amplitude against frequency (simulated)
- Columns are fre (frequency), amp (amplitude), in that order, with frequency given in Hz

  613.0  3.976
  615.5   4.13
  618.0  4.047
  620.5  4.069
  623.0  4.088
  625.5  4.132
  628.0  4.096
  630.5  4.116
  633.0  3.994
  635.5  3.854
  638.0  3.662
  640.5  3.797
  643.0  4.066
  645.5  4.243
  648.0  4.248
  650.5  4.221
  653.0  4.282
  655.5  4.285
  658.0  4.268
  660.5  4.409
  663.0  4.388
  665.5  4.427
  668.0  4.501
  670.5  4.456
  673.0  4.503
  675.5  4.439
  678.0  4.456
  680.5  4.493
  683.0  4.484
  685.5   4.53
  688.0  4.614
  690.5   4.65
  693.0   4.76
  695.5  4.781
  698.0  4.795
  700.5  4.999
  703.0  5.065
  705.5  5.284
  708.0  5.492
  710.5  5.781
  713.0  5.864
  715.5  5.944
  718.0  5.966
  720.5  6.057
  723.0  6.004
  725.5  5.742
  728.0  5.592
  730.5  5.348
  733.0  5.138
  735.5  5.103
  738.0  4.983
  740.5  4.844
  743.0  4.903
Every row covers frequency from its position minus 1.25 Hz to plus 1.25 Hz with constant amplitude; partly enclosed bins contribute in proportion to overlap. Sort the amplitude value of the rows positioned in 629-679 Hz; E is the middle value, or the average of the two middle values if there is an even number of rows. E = 4.3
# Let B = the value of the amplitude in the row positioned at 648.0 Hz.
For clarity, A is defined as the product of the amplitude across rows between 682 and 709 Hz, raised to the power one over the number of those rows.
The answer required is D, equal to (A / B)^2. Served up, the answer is 1.30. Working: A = 4.9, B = 4.248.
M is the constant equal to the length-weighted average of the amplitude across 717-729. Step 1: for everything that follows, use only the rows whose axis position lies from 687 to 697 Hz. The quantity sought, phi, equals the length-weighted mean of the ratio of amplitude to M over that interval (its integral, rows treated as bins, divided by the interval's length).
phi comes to 0.80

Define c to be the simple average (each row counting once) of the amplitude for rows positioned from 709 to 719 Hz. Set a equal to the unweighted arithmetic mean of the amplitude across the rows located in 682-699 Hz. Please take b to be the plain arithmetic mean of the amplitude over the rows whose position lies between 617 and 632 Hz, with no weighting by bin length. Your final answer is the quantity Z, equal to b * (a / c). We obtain 3.2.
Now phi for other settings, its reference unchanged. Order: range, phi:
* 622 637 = 0.69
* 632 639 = 0.65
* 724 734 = 0.93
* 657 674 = 0.75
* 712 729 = 1.00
